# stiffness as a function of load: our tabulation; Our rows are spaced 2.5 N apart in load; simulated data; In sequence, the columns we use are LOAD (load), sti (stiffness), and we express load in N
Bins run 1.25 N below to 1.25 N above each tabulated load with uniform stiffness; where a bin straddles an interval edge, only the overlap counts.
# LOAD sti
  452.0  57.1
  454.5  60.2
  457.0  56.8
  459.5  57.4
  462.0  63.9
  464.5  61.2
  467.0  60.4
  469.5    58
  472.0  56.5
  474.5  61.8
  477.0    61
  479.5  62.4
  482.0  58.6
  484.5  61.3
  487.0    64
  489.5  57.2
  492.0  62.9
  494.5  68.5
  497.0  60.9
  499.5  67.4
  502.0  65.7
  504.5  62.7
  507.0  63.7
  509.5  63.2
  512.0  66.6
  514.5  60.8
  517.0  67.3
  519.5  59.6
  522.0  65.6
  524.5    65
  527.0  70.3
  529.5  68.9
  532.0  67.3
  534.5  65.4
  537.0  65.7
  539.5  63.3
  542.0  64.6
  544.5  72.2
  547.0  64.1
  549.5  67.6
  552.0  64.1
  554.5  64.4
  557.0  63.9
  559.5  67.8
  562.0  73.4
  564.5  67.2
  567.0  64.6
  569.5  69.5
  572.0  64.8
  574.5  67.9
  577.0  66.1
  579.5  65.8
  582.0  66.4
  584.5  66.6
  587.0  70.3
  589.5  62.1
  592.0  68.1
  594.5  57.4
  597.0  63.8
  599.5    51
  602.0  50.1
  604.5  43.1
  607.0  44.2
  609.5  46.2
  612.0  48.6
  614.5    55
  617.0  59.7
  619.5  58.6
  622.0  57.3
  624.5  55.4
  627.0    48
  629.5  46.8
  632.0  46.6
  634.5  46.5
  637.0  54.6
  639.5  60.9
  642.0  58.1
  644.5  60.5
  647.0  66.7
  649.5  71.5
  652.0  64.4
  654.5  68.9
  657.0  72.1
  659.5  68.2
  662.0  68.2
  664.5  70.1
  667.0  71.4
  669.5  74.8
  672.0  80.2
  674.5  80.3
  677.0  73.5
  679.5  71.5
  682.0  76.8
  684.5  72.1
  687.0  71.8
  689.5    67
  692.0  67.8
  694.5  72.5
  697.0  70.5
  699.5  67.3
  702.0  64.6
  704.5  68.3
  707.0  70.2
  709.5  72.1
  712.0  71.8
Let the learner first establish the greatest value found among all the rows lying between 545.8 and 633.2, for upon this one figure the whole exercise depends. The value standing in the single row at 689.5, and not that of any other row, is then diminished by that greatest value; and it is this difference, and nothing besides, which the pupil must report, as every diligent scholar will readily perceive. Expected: -6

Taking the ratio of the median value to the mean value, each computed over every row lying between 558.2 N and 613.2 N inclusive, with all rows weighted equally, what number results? 1.068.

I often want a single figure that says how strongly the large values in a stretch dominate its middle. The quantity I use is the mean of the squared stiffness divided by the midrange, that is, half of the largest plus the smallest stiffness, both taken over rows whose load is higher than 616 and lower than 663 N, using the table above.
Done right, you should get 61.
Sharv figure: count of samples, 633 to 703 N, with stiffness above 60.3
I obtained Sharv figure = 25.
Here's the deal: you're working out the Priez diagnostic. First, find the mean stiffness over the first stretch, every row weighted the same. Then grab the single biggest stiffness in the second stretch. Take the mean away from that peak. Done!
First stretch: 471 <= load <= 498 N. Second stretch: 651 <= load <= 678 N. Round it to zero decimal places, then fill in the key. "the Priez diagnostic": 19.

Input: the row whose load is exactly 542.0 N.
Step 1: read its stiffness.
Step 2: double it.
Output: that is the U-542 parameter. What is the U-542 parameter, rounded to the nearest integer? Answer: 129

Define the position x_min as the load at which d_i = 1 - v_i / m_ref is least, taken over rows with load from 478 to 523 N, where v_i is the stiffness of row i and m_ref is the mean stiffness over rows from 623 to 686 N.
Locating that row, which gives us 494.5 N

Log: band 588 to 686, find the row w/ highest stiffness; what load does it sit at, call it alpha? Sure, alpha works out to 674.5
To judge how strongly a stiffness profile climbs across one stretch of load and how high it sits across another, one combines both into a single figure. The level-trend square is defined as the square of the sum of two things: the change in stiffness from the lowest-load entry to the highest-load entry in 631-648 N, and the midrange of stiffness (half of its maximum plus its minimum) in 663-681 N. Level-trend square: 9082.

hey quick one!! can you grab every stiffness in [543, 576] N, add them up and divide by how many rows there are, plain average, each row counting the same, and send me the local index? 67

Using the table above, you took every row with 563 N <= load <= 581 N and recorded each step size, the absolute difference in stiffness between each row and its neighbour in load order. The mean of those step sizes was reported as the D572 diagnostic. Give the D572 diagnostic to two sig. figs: 2.9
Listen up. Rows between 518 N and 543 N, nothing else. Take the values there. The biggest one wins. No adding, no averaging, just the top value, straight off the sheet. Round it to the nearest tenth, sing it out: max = 70.3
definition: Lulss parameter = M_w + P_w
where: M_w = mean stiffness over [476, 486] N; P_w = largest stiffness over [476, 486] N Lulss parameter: 123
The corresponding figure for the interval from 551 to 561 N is 133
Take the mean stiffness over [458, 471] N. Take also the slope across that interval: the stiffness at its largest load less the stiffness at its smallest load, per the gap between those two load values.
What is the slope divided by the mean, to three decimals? 0.001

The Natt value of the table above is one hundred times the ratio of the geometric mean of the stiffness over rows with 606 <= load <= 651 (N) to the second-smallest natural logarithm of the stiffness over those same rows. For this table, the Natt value 1415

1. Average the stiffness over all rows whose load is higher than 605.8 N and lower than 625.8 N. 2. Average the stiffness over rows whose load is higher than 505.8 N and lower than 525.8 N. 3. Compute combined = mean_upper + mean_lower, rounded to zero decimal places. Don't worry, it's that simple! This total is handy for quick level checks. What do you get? 117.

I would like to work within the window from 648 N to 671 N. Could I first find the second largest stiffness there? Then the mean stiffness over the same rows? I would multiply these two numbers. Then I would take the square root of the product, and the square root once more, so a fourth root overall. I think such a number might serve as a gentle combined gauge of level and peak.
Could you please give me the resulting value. 8.43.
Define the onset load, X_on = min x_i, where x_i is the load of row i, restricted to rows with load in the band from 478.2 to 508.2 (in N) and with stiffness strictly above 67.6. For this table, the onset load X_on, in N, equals 494.5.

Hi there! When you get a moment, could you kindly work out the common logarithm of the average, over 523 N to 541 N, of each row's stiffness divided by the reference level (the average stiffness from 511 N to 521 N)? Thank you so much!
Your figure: 0.020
